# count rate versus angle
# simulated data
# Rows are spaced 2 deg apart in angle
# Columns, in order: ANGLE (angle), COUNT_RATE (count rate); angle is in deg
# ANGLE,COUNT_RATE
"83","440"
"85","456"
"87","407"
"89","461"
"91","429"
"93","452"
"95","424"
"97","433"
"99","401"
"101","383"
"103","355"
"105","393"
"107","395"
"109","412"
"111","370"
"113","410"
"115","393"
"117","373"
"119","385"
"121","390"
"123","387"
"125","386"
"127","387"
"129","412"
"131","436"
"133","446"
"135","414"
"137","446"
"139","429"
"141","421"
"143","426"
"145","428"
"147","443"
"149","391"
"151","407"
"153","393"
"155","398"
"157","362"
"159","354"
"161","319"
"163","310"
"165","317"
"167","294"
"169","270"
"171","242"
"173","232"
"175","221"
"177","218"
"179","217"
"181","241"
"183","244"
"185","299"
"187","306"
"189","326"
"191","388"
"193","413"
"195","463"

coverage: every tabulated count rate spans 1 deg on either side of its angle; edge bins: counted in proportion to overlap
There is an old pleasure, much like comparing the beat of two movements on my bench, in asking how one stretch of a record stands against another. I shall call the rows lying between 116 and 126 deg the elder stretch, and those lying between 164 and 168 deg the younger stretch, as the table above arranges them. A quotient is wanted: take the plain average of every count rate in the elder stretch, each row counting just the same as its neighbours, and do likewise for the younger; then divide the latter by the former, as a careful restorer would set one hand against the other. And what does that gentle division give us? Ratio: 0.80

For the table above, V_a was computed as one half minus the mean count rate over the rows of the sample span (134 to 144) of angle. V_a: -427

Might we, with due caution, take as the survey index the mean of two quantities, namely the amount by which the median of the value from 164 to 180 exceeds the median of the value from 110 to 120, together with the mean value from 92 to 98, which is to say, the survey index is 144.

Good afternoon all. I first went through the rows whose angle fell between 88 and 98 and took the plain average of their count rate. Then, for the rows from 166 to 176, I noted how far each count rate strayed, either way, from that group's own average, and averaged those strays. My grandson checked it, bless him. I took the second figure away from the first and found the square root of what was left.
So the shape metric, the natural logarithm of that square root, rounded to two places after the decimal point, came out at 3.01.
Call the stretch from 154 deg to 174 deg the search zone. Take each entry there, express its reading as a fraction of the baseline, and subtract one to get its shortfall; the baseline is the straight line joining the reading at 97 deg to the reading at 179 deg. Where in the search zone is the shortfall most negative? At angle 173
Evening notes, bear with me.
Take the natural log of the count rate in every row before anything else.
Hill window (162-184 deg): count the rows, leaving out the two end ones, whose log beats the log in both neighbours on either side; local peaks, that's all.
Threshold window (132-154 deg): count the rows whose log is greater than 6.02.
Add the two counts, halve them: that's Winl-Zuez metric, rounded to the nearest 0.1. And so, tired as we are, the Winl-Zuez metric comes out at 4.5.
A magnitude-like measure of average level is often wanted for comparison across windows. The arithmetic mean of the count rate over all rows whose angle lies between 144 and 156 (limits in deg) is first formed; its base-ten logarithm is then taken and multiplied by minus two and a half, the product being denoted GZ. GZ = -6.53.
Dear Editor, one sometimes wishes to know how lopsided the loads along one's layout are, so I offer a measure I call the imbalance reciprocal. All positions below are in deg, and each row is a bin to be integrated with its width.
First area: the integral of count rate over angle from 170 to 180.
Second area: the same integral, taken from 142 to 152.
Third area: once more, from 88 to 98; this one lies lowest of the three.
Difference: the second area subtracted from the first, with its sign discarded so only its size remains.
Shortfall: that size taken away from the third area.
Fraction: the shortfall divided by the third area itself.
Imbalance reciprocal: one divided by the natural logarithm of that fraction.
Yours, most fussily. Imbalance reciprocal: -1.7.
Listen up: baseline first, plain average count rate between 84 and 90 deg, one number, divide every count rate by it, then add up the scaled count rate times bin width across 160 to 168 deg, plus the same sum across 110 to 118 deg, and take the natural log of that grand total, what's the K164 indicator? 2.54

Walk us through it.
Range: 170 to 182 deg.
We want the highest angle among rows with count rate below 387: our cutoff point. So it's 181 deg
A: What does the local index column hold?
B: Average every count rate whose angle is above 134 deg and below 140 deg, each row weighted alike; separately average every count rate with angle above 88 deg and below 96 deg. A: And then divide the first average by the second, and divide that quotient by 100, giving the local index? 0.010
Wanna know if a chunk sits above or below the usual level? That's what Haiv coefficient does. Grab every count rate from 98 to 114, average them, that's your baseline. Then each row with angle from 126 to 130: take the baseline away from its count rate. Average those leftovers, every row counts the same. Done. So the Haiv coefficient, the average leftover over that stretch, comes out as 10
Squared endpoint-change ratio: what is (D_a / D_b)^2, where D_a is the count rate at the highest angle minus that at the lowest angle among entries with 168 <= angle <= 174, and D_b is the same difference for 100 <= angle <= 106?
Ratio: 14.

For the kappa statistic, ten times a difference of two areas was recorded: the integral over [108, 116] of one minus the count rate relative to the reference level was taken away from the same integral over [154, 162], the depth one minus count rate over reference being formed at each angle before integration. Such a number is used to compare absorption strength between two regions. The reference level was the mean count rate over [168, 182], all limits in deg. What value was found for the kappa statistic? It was 13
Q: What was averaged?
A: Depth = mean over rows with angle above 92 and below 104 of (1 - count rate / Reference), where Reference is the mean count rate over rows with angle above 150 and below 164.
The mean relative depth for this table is -0.12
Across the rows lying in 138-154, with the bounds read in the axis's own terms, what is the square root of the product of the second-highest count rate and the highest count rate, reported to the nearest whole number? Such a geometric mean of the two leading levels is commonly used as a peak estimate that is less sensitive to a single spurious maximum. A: 436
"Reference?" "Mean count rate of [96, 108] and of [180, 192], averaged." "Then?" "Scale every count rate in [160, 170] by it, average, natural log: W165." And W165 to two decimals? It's -0.14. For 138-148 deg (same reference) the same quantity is 0.21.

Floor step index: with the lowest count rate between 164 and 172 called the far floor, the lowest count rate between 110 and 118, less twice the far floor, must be -114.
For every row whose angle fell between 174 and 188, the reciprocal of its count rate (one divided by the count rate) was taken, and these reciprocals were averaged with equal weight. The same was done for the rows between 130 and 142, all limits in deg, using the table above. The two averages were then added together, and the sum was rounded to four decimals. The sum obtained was 0.0064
